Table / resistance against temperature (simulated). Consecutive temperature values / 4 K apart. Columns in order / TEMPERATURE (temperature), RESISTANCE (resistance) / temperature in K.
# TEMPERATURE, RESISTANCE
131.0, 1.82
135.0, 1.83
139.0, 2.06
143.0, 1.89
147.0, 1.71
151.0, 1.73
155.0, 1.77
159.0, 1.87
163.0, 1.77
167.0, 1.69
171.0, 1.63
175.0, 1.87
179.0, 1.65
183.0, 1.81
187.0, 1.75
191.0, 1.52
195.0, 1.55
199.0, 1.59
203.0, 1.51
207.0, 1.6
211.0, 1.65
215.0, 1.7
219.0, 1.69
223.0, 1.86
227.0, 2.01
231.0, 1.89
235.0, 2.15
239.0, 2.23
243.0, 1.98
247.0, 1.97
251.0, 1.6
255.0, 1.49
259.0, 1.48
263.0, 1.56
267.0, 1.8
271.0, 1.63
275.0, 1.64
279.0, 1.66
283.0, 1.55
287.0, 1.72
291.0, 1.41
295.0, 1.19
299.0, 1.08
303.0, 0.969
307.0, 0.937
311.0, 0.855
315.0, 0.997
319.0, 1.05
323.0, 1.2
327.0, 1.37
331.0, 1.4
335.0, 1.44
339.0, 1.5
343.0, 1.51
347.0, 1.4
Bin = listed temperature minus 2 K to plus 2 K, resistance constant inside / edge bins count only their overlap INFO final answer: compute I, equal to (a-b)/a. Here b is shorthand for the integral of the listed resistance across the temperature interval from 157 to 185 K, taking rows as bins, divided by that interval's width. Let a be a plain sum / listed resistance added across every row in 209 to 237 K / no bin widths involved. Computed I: 0.86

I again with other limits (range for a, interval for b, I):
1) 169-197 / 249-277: 0.86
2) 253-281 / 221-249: 0.82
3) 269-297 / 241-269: 0.84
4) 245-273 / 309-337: 0.90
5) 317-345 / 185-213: 0.83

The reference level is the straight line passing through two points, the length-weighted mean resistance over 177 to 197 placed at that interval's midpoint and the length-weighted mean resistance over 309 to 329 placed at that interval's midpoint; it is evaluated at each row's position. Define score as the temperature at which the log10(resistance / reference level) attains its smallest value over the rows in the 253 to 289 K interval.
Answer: 255.0 K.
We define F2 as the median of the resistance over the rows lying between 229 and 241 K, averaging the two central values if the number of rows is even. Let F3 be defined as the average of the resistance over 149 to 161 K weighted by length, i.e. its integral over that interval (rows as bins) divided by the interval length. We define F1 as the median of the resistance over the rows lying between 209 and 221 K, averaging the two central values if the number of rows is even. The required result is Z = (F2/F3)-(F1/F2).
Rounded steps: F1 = 1.69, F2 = 2.15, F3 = 1.8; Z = 0.42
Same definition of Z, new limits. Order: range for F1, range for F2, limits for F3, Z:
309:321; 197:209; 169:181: 0.30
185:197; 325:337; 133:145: -0.38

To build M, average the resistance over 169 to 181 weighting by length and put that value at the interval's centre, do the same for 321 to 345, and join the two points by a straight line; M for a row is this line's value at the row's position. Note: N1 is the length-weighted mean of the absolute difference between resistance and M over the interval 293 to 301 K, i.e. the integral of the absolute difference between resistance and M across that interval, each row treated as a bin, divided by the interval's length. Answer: 0.34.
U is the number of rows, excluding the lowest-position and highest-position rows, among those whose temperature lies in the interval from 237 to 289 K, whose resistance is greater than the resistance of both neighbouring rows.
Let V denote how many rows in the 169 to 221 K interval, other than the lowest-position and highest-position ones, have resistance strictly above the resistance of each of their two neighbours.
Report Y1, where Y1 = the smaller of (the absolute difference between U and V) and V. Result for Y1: 2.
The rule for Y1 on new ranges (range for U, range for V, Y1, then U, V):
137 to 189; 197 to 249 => 0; 3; 3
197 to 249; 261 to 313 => 0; 3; 3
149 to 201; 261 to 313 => 0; 3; 3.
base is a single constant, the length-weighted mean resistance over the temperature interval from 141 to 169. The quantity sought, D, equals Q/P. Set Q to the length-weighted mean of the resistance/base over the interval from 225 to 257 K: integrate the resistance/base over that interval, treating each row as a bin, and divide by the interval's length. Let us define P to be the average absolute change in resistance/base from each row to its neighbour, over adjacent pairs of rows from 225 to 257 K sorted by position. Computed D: 11.2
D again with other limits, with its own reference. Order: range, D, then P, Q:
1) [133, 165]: 15.2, 0.068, 1.03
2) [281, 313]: 8.2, 0.083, 0.68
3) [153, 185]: 12.8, 0.077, 0.99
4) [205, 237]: 15.7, 0.065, 1.02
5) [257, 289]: 14.3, 0.064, 0.92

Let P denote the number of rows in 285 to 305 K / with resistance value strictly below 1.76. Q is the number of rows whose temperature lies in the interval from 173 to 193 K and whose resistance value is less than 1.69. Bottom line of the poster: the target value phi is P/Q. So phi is 2.5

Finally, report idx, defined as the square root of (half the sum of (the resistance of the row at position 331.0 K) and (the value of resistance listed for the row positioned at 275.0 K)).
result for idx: 1.23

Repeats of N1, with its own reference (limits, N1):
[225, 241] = 0.47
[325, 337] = 0.03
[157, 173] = 0.07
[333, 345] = 0.09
